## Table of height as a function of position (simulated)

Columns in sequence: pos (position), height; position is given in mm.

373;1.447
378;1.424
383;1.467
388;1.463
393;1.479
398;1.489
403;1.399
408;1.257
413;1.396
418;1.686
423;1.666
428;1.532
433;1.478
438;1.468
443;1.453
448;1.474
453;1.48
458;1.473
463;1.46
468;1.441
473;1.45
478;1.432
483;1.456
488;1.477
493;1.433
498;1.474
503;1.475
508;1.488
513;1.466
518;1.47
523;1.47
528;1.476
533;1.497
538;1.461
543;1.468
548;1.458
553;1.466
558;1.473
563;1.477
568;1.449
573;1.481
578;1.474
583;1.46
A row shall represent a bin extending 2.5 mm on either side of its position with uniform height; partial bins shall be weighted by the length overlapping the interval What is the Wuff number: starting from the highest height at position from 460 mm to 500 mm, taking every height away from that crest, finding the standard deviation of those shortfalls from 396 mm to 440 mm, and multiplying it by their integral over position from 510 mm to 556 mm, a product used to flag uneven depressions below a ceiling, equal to 0.04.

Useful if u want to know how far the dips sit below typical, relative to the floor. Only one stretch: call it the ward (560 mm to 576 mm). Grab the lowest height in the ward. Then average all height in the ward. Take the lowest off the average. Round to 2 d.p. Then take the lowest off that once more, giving -1.43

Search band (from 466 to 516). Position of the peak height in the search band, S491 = 508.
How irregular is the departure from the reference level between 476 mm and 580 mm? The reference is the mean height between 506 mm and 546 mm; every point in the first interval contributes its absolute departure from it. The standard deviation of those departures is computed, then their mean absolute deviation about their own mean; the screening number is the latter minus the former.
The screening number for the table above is -0.003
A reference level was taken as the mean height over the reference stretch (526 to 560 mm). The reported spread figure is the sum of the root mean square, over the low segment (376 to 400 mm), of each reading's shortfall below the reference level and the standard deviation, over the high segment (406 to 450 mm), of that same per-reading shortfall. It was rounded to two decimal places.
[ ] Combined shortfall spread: 0.15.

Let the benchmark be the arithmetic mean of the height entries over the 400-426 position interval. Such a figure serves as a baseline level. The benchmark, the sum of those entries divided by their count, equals 1.48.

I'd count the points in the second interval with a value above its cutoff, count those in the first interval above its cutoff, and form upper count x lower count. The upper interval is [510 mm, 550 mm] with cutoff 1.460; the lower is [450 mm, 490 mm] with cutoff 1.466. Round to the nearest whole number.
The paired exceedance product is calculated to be 21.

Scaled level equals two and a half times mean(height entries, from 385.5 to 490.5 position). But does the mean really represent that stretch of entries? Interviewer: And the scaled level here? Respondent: 3.68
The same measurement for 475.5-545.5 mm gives 3.67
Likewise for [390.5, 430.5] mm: 3.72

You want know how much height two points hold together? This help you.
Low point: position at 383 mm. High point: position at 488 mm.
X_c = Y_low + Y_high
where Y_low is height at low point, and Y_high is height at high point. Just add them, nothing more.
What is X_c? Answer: 2.94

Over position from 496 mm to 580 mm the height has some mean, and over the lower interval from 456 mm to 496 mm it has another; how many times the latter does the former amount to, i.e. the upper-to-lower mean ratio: 1.01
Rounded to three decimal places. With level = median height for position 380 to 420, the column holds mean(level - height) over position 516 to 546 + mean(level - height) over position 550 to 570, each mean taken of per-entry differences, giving -0.010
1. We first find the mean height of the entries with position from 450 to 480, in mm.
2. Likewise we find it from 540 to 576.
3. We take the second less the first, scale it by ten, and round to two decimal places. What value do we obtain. 0.11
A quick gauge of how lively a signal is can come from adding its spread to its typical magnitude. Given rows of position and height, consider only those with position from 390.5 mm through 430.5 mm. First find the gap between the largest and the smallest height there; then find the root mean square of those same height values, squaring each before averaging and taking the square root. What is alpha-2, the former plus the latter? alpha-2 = 1.92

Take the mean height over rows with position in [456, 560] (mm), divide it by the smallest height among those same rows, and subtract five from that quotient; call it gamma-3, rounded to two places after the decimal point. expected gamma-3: -3.98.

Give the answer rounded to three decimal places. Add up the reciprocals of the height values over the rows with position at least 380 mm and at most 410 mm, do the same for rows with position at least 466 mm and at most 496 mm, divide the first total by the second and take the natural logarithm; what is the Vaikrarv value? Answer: 0.019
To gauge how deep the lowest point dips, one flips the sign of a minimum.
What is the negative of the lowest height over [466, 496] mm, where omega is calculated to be -1.43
